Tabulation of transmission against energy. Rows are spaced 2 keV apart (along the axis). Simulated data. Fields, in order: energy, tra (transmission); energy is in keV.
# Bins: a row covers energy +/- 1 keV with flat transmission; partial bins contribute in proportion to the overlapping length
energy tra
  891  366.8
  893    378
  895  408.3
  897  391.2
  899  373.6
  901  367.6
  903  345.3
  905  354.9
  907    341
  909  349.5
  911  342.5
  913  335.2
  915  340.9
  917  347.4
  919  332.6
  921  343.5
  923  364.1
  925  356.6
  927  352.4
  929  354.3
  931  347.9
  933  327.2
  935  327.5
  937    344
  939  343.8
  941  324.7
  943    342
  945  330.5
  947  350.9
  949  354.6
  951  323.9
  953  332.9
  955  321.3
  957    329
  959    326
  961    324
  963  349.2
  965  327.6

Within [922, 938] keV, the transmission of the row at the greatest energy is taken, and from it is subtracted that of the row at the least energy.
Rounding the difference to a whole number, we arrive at -20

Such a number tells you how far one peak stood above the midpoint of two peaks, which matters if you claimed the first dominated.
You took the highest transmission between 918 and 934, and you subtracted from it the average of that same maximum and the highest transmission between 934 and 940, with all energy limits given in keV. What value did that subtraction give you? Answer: 10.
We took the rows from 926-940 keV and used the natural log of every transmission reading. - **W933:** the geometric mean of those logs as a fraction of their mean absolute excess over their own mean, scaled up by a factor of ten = 2288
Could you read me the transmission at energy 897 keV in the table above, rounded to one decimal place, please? 391.2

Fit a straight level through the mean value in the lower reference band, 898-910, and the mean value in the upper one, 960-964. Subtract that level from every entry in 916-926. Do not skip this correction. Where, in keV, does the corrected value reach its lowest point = 919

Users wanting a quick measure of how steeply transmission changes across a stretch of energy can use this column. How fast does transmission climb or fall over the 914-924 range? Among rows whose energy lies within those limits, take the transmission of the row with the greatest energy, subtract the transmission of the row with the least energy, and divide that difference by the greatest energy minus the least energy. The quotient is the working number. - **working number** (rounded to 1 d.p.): 2.9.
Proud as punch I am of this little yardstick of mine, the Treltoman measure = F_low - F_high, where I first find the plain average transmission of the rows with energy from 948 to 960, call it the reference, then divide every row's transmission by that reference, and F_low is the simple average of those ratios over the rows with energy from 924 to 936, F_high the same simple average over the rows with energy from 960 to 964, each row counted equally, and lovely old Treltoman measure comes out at 0.023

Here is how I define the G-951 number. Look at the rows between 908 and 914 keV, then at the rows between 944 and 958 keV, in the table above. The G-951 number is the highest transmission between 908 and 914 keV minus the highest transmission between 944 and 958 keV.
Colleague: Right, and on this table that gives -5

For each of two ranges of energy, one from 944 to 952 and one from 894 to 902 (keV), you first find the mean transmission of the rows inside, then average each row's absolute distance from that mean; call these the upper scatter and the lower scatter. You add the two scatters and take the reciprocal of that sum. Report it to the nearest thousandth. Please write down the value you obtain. 0.037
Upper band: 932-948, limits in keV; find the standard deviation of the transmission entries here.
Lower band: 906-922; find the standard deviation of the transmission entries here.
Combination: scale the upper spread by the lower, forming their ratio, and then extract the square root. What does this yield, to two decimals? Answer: 1.33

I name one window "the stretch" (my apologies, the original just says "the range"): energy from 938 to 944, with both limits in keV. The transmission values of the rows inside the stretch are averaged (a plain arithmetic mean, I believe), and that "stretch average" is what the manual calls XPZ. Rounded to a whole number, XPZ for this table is 337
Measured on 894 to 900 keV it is 391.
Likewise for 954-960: 325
